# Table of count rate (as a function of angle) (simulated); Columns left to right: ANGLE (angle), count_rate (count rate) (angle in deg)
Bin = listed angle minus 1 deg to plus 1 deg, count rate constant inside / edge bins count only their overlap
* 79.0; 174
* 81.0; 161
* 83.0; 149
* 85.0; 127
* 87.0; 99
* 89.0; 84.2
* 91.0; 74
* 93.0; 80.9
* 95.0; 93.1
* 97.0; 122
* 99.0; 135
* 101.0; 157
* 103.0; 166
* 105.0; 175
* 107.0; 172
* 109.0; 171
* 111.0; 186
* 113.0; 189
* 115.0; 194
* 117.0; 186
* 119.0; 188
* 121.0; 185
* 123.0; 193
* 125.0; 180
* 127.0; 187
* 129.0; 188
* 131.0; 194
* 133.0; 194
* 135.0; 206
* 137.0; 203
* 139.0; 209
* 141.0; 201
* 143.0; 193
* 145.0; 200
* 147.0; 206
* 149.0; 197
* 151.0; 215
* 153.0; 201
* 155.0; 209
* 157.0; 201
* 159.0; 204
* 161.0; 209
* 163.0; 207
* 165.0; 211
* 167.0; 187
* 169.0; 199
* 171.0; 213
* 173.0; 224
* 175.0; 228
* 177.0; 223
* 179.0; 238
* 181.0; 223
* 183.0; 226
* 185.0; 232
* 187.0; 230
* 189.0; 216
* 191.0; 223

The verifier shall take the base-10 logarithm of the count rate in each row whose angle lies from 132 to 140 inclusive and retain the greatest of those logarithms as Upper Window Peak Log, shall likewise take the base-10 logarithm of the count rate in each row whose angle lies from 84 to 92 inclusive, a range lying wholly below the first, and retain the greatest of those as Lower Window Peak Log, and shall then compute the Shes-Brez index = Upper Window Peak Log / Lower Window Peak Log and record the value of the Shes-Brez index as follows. 1.103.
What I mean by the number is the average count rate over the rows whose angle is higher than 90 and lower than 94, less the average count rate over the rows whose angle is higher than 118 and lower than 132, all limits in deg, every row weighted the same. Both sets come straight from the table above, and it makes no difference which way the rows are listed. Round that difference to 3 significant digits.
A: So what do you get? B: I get -110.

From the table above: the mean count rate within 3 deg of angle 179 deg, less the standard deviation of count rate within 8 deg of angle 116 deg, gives 221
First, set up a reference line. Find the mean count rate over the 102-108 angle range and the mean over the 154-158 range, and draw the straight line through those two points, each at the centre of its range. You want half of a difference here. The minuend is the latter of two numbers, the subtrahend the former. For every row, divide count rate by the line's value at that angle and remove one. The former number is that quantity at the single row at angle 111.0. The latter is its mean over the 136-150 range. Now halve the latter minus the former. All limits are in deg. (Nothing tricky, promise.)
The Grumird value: -0.02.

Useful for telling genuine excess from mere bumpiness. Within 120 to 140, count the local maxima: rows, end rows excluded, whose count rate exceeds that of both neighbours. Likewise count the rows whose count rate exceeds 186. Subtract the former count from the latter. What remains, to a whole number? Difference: 6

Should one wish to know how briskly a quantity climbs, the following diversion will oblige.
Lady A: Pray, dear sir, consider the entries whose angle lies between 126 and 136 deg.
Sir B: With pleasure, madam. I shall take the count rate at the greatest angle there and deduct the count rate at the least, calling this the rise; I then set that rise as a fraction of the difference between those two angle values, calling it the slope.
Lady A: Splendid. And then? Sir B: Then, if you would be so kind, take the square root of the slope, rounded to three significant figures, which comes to 1.54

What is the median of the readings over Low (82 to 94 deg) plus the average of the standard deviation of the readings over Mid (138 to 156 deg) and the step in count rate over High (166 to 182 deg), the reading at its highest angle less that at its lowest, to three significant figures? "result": 113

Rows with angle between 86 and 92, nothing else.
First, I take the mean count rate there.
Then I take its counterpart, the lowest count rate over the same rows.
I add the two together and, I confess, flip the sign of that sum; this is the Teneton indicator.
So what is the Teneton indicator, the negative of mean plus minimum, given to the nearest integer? -160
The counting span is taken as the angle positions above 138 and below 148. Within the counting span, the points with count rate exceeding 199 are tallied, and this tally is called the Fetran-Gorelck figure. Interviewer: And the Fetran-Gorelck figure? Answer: 4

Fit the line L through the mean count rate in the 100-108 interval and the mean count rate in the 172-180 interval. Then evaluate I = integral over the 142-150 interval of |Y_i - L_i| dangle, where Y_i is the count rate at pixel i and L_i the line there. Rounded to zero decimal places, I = 40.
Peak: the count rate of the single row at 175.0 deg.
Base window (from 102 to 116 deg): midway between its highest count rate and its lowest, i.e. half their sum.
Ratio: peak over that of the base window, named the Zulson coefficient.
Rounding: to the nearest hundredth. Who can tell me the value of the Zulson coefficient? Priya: 1.27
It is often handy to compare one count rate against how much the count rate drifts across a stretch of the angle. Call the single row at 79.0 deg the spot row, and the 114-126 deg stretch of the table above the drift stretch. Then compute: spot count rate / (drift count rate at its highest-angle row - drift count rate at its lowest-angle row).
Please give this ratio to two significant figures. -12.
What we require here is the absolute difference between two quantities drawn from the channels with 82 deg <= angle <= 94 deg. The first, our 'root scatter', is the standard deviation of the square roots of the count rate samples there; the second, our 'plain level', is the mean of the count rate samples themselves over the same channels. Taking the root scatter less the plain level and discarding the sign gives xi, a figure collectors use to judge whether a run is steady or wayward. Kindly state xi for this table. 101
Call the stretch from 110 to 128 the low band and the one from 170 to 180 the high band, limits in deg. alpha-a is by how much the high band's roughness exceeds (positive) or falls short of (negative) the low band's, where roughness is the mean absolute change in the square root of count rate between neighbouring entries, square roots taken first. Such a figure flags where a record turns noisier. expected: 0.07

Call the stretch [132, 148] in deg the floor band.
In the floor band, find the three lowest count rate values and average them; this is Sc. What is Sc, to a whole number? 196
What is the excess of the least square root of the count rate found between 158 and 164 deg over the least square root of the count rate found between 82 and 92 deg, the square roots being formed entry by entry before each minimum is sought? 6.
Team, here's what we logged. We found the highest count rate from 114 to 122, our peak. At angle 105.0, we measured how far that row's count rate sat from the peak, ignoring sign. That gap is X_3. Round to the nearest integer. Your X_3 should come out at 19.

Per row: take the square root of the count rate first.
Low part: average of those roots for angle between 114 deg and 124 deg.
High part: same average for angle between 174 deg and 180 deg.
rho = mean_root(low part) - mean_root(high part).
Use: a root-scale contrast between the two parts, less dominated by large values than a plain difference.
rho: -1.4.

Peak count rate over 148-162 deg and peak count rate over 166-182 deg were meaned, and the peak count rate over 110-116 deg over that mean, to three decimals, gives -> 0.857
